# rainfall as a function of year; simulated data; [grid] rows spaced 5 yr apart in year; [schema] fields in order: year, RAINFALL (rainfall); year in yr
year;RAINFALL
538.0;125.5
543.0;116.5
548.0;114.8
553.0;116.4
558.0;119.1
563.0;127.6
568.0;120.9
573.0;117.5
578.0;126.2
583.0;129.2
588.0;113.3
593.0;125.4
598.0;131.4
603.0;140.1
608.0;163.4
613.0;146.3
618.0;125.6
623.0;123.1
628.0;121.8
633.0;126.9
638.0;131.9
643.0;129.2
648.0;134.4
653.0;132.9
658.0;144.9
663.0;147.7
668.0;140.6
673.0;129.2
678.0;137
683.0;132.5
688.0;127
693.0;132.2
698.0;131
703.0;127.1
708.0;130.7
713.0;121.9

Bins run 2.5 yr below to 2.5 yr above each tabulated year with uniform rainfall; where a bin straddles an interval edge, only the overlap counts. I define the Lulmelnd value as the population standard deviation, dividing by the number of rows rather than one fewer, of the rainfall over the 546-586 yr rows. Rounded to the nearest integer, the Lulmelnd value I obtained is 5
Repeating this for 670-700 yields 3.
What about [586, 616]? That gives 16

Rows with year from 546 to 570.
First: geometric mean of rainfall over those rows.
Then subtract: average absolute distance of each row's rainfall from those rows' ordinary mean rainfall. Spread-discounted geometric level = 116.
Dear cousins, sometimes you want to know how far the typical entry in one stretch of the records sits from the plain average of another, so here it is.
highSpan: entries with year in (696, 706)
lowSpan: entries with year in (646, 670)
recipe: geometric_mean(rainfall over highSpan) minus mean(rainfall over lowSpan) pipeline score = -11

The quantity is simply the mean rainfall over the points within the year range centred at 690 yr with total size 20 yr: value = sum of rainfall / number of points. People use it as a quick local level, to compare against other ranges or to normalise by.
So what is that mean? 131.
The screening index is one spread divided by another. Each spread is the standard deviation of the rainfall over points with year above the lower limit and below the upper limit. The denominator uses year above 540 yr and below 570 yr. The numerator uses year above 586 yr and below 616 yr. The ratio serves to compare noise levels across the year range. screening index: 3.75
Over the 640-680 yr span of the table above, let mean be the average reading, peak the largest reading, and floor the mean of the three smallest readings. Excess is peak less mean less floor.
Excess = -120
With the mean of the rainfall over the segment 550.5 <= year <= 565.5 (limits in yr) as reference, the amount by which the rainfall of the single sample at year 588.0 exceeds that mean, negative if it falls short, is -8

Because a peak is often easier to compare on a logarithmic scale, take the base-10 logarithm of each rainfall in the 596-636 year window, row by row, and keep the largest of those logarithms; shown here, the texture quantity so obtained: 2.21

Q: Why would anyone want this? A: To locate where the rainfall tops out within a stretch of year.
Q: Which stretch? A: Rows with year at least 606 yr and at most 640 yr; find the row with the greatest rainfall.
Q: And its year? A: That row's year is 608.0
